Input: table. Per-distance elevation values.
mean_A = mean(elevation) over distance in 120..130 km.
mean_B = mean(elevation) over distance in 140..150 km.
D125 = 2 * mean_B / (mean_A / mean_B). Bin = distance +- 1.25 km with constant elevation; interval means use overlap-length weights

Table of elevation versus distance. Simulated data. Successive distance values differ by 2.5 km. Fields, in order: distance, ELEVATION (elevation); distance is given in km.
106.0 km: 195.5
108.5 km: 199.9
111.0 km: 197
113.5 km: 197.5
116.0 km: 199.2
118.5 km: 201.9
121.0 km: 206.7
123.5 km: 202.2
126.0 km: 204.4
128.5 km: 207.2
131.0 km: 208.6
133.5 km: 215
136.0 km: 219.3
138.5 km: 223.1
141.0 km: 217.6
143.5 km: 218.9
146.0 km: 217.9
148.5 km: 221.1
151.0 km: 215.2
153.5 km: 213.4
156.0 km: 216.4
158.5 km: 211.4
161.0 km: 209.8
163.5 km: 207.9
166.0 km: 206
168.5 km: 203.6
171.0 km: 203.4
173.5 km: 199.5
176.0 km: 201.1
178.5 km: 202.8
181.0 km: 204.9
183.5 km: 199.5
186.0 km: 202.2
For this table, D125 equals 467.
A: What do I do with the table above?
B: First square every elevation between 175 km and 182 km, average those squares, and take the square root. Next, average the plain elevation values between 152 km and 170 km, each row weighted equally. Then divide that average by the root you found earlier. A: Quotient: 1.03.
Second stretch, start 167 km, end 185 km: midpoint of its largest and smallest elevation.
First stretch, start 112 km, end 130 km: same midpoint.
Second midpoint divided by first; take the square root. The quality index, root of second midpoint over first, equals 1.00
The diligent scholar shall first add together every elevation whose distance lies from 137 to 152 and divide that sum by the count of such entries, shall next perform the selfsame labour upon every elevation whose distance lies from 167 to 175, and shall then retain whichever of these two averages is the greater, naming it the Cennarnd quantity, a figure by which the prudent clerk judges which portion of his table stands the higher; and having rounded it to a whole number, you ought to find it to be 219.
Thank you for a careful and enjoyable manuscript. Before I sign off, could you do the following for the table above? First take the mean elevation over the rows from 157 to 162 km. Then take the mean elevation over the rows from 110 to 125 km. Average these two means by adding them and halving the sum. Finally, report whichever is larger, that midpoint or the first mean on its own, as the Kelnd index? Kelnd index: 211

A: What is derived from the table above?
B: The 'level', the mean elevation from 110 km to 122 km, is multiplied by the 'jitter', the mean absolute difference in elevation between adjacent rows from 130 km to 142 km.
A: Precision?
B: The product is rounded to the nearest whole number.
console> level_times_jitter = 1002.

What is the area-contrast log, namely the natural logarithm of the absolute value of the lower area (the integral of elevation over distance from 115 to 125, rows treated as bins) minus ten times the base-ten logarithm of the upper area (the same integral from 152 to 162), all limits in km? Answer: 7.60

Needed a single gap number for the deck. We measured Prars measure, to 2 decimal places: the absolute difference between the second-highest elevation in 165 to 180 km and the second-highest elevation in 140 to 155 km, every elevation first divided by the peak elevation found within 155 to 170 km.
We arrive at 0.07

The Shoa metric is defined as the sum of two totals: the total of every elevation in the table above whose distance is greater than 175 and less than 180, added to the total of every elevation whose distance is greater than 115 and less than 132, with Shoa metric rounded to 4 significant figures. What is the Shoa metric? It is 1834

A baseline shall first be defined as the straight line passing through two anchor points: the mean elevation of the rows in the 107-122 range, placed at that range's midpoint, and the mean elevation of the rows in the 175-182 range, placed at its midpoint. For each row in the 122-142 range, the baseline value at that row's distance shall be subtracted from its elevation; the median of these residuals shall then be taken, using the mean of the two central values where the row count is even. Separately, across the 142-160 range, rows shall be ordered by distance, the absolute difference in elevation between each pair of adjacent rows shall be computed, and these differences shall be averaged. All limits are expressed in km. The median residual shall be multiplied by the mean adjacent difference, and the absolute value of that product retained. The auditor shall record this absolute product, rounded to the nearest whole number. 36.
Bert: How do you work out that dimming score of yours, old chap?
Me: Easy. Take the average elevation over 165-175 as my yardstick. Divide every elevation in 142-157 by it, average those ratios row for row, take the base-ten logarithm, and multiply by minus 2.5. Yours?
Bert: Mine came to -0.07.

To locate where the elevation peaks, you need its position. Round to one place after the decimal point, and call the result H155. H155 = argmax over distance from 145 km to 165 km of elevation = 148.5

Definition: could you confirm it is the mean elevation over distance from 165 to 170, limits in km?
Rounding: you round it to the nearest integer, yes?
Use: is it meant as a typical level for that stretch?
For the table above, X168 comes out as 205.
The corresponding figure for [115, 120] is 201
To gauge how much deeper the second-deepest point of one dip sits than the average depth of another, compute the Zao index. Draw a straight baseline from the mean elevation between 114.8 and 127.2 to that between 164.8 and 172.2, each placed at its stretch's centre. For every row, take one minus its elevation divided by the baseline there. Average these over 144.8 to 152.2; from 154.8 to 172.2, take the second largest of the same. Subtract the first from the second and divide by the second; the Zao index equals 21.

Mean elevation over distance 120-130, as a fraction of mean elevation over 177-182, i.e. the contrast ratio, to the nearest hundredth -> 1.01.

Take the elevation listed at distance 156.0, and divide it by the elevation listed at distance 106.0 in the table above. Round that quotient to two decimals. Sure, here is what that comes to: 1.11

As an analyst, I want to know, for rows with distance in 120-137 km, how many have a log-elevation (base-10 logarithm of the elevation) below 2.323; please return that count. 5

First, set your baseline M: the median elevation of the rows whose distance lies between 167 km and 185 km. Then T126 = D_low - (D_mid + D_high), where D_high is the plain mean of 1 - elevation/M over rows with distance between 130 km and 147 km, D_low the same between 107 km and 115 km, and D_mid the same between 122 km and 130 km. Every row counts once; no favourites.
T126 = 0.10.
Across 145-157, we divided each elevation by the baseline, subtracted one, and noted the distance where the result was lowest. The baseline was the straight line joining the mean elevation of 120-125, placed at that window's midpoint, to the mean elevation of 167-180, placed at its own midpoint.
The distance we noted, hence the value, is 153.5 km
